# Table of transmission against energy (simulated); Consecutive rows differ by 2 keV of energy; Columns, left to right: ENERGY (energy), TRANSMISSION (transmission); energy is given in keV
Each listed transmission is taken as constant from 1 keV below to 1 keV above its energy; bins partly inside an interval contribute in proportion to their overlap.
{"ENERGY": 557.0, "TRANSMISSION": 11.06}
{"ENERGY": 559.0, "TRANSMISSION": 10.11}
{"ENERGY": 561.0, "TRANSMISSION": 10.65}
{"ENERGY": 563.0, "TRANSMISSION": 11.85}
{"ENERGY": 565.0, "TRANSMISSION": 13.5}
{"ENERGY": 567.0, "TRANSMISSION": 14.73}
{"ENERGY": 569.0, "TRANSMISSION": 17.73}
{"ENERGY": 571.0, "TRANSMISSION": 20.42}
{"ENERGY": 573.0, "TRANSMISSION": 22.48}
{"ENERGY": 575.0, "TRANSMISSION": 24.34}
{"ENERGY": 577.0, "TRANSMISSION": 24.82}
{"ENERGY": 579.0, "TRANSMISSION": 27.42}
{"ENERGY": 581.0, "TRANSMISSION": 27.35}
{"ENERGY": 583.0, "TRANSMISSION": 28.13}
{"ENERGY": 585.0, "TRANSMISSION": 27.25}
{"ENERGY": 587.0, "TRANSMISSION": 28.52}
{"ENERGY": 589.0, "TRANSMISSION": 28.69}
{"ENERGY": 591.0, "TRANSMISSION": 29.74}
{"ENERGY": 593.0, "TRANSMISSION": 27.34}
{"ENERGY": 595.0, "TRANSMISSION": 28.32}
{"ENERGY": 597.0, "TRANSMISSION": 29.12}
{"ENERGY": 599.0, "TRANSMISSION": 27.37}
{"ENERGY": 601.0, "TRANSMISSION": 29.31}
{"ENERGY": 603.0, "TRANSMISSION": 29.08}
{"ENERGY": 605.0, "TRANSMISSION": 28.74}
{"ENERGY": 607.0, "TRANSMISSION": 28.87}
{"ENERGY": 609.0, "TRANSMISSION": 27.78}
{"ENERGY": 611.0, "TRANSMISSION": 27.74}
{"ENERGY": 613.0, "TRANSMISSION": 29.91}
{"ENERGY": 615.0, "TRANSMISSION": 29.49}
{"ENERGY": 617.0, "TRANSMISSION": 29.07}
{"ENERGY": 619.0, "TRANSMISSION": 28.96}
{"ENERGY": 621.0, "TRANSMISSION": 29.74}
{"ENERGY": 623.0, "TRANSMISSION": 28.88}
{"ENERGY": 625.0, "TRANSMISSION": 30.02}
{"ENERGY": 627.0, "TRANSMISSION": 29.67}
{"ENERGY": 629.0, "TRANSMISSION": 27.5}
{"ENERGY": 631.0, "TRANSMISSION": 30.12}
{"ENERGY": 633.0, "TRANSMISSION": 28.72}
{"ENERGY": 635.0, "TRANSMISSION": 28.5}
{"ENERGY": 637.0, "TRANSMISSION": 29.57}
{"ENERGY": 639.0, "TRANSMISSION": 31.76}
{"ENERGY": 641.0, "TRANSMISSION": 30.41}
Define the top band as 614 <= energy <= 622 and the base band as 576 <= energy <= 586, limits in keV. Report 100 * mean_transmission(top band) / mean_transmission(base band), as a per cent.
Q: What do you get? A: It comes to 109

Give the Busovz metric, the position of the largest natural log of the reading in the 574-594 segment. 591.0 keV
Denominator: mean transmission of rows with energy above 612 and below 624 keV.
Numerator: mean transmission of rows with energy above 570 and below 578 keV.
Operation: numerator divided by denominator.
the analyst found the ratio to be 0.78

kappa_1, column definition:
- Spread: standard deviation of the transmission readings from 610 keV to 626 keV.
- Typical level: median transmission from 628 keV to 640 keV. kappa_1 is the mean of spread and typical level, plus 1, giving 15.9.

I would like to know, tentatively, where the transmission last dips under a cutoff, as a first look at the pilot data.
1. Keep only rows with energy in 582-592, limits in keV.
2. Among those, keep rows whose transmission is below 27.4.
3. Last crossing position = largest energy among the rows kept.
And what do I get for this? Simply 585.0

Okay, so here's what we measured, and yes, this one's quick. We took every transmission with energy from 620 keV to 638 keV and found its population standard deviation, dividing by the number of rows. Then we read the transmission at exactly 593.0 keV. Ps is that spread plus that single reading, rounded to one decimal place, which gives 28.1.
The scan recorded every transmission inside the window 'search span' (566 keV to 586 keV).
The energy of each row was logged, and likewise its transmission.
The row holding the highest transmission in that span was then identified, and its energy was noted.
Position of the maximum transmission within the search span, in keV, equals 583.0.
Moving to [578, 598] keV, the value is 591.0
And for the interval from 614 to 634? 631.0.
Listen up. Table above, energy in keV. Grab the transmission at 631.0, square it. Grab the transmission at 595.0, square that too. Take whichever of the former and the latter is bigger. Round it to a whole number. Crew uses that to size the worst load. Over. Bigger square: 907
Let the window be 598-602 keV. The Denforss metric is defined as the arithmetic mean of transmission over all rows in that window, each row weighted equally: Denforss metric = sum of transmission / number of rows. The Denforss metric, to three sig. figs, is 28.3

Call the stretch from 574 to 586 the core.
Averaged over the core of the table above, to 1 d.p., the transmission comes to 26.6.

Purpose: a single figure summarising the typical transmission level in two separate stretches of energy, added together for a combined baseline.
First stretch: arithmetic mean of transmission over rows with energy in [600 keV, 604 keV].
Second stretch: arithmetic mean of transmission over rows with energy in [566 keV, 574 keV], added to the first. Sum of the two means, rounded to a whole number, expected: 48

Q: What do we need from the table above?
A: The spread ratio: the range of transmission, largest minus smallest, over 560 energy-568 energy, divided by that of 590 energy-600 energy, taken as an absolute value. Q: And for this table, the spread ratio 1.7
